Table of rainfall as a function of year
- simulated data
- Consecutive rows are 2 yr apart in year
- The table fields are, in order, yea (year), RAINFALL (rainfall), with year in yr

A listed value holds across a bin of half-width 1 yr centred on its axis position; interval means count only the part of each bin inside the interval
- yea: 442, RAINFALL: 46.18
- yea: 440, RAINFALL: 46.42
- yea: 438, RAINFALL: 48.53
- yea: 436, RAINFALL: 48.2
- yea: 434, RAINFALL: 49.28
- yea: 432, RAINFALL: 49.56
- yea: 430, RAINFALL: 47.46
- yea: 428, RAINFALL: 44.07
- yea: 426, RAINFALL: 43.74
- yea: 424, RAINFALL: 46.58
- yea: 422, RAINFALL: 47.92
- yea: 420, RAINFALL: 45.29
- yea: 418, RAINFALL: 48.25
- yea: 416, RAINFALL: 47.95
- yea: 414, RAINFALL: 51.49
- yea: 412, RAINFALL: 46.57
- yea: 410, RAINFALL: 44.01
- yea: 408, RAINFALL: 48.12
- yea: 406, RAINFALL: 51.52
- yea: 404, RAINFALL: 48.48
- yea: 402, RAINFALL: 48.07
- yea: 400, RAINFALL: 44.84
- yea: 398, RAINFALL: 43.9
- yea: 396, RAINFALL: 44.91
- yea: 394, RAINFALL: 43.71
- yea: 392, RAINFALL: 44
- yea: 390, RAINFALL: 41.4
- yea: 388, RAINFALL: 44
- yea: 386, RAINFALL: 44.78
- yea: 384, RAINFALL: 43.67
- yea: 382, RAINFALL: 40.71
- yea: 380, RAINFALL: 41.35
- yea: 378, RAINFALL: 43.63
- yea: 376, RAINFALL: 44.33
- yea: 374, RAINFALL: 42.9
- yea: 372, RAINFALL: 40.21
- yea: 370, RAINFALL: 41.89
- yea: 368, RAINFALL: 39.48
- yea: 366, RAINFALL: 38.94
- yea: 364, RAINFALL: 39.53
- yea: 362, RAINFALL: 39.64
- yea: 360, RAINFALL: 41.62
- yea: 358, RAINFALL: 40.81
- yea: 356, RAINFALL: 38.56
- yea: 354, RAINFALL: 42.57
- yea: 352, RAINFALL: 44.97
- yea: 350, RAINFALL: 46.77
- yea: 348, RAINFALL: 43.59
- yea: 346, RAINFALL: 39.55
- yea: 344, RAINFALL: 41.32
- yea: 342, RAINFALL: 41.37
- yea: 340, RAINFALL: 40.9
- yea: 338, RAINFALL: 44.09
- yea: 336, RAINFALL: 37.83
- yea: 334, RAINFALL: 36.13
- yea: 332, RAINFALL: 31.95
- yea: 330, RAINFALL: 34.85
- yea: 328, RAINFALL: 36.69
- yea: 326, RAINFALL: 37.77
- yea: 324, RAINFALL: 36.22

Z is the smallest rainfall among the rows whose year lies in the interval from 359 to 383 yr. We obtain 38.94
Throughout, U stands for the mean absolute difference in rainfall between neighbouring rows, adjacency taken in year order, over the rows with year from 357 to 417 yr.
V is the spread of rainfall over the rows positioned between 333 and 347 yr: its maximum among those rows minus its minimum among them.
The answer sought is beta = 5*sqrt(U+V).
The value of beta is 15.7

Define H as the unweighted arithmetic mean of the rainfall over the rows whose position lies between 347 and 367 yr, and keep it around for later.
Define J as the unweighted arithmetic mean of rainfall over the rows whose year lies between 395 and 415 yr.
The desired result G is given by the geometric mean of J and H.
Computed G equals 44.4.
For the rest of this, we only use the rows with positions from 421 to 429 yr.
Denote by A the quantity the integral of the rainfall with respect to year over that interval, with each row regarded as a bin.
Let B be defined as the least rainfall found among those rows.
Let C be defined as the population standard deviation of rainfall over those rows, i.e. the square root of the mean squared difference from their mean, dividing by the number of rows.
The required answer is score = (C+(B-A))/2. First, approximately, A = 365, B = 43.74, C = 1.7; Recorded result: -160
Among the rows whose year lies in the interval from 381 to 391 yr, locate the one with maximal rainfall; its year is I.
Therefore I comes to 386 yr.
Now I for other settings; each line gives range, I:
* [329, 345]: 338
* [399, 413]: 406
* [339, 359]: 350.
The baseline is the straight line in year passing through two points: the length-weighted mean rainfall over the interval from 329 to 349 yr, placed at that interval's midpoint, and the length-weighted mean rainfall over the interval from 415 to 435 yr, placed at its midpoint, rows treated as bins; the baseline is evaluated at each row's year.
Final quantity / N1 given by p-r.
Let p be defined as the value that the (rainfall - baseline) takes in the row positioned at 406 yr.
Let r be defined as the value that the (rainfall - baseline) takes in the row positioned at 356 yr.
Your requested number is 8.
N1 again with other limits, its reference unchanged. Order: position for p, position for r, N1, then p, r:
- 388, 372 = 2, 0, -2.0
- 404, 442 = 6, 3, -2.4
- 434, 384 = 1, 1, 0.4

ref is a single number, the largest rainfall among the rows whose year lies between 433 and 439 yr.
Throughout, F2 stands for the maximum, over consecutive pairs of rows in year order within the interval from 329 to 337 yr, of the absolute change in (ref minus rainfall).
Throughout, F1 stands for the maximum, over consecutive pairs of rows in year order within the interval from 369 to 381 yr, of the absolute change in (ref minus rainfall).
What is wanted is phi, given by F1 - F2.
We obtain -1.5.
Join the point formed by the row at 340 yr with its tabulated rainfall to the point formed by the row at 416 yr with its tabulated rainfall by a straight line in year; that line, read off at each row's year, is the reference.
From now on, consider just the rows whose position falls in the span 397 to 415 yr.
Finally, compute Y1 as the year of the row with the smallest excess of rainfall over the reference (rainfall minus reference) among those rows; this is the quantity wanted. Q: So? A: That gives 410 yr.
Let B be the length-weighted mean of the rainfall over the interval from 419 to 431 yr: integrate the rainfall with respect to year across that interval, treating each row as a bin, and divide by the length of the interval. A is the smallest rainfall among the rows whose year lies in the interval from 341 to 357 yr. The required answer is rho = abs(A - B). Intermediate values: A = 38.56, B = 46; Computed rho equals 7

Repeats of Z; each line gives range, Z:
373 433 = 40.71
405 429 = 43.74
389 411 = 41.4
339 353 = 39.55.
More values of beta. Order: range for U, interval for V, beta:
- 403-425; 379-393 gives 13.2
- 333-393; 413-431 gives 15.6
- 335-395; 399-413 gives 15.4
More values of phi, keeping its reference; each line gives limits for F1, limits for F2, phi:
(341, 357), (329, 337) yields -0.1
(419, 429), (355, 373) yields 0.4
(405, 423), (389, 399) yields 2.3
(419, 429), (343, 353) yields -1.2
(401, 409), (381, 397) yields 0.4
